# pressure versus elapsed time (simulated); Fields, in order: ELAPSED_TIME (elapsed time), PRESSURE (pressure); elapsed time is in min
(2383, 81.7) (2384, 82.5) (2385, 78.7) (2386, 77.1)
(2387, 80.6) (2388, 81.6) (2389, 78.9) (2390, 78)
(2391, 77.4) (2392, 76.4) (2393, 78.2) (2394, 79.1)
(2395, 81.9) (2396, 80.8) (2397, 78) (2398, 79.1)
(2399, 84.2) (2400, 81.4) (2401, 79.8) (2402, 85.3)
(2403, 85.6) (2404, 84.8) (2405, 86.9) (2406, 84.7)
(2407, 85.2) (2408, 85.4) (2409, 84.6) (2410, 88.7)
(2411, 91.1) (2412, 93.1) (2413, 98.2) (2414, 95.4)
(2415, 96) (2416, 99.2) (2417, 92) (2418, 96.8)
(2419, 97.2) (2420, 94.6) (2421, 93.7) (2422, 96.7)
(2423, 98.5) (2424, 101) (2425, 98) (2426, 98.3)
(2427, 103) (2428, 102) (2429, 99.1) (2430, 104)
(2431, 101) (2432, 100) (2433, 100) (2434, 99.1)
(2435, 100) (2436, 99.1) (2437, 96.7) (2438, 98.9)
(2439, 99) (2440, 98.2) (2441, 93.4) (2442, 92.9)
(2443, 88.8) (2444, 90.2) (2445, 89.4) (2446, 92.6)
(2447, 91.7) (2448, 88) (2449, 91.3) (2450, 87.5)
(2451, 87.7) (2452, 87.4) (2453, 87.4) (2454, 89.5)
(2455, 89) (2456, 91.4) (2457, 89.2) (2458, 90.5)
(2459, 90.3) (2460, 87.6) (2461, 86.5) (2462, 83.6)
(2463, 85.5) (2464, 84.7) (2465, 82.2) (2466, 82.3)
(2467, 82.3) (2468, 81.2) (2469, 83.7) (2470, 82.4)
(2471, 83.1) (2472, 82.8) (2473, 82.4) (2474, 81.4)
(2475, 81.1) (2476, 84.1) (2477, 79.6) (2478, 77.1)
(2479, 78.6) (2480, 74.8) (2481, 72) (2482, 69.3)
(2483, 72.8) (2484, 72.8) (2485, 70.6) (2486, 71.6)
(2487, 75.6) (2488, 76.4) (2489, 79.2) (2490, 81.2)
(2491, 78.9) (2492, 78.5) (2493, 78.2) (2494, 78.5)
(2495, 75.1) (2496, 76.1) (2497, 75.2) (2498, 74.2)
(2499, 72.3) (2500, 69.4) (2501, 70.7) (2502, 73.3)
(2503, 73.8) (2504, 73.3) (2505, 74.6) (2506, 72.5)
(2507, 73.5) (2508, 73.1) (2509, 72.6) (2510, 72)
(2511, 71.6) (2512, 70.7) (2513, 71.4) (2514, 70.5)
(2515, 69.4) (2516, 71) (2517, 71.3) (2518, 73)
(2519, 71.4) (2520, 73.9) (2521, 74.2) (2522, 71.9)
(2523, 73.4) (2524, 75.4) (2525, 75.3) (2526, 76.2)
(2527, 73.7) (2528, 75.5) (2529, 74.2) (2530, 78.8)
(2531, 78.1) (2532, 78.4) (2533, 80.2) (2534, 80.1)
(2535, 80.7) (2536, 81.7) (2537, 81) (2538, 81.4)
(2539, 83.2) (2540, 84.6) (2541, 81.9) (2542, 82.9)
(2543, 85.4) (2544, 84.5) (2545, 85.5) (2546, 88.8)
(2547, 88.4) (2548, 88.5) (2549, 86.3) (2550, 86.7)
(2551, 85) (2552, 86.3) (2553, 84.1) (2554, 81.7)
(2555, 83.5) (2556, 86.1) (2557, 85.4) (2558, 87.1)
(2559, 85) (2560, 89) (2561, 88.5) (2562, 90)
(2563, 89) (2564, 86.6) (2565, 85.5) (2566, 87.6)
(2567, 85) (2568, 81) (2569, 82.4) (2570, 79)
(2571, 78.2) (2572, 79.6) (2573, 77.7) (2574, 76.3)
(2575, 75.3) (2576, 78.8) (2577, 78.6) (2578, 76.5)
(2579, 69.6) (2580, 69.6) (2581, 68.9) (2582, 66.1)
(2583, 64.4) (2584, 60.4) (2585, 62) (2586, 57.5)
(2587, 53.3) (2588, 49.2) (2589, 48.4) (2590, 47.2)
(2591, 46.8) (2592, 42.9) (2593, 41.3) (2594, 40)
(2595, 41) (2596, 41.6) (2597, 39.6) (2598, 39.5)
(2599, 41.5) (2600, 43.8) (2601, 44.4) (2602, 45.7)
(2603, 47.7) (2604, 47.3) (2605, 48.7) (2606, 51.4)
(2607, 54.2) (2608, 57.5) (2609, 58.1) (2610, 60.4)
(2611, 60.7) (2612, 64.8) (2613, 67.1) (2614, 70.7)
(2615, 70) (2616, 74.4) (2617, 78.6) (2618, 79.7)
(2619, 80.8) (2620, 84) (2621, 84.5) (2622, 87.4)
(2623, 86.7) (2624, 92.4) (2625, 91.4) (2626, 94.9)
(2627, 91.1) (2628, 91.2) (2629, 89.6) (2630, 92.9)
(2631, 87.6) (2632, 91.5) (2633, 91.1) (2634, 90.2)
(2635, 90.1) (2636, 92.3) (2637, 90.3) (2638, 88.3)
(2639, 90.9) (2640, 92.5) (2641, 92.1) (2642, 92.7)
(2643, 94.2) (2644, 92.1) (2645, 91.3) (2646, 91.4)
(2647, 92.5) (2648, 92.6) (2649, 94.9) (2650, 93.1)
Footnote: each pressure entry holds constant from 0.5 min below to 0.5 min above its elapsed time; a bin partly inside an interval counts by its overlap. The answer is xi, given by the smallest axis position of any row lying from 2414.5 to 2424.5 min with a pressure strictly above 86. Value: 2415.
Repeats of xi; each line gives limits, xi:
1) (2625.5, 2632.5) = 2626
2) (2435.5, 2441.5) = 2436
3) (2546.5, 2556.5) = 2547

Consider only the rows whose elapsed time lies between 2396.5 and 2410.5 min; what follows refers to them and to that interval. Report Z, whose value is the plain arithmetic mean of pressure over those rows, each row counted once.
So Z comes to 84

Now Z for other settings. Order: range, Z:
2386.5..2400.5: 80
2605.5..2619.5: 66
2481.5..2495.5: 76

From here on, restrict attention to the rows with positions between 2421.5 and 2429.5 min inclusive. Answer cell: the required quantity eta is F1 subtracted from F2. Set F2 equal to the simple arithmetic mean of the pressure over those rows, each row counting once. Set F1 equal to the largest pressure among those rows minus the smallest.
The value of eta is 93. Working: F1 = 6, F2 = 100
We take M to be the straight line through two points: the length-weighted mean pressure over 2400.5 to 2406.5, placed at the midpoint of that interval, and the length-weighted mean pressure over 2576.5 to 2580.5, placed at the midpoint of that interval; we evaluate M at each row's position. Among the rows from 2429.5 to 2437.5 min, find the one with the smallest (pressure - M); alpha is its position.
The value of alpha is 2437 min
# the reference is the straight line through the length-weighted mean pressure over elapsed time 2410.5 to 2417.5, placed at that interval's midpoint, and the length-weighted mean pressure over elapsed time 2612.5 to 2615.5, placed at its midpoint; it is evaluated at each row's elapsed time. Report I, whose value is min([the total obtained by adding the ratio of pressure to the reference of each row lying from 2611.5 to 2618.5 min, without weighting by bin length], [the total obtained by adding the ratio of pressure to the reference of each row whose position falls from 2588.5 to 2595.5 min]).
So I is 4.27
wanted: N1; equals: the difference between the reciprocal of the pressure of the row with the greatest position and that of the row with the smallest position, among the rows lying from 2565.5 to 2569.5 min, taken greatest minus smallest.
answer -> 0.0007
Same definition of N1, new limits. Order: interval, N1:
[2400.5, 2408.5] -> -0.0008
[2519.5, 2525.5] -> -0.0003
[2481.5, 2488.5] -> -0.0013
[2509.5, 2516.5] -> 0.0002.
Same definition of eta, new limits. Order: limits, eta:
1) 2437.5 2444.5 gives 84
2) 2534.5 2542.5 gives 78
